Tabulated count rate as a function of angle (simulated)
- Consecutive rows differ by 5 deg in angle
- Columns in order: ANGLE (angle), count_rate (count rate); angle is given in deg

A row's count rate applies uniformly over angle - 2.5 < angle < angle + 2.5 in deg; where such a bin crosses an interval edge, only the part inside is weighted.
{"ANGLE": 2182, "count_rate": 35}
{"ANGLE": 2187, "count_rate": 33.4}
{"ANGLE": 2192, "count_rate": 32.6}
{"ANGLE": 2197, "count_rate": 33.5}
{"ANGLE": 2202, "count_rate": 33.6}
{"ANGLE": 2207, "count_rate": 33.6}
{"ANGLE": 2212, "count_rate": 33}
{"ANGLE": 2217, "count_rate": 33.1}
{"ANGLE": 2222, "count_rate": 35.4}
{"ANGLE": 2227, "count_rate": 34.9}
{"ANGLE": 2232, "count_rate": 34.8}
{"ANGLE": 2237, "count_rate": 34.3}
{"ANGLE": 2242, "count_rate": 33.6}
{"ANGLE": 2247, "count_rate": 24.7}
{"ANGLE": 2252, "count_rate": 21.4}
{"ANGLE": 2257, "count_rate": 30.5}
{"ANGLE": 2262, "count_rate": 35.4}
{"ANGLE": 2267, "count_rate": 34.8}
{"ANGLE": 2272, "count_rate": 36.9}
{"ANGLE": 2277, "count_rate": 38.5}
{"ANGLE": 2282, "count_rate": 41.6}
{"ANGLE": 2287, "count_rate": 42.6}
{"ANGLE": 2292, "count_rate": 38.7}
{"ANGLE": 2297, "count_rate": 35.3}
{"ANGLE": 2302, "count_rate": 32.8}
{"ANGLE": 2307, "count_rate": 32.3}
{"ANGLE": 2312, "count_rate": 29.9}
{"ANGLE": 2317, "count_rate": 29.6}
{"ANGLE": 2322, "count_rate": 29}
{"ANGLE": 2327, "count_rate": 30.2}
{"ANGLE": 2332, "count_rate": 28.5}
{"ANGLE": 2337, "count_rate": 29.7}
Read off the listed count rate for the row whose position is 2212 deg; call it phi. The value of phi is 33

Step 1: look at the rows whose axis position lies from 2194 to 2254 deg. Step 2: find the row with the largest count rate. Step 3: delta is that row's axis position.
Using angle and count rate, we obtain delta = 2222 deg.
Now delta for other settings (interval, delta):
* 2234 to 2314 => 2287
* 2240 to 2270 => 2262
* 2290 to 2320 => 2292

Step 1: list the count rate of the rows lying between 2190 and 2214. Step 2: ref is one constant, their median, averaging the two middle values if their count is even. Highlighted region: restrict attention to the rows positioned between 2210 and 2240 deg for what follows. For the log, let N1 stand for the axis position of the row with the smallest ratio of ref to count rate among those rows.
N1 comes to 2222 deg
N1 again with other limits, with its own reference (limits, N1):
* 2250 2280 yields 2277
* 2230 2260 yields 2232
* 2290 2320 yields 2292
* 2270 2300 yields 2287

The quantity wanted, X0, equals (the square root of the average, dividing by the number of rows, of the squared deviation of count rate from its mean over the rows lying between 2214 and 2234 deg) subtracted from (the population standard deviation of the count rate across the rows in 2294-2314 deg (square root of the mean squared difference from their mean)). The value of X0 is 1.1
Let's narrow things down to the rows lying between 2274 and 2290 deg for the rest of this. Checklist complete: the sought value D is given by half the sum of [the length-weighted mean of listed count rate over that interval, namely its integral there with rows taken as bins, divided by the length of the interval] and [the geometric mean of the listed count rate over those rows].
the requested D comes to 41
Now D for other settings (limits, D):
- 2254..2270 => 33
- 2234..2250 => 31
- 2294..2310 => 33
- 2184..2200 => 33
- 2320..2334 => 29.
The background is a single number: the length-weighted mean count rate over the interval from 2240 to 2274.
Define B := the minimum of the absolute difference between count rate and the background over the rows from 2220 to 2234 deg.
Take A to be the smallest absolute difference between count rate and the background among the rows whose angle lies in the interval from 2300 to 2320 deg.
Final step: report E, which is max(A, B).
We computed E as 3.9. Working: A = 1.0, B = 3.9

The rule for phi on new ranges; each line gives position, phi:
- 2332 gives 28.5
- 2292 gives 38.7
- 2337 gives 29.7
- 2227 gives 34.9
